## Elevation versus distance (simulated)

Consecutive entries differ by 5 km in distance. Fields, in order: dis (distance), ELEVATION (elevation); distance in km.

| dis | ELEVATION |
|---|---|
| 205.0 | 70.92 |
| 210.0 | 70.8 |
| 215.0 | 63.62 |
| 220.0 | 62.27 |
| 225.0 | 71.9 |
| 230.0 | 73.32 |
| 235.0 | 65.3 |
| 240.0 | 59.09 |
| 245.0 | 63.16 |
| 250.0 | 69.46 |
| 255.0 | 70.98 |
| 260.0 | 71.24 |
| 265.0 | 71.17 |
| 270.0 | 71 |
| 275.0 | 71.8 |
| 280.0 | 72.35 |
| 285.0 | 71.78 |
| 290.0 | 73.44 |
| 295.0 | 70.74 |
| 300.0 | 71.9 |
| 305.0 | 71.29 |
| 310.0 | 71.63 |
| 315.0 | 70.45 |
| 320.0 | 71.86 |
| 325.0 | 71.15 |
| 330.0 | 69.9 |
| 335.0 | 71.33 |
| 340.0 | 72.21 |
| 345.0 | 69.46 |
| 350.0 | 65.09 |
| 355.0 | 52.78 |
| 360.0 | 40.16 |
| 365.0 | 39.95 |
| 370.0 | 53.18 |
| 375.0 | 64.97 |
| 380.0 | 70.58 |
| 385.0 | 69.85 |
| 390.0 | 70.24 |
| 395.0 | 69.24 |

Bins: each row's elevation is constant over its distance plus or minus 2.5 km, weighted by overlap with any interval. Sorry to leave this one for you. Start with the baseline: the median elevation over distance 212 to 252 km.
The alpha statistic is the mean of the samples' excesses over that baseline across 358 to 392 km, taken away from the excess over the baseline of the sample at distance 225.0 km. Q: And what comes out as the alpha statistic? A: 13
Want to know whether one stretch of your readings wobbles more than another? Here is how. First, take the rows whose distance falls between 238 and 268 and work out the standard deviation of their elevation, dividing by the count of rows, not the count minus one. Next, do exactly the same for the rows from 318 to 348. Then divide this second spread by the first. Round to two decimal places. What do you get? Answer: 0.21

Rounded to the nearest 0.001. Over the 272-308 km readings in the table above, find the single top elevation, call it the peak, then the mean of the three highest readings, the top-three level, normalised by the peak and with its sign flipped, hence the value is -0.988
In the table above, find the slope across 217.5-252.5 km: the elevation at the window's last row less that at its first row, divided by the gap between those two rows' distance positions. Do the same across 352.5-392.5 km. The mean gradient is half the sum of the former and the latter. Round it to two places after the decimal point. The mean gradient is 0.37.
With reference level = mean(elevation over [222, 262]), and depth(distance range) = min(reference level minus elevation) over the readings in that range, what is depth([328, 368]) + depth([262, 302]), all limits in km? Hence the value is -10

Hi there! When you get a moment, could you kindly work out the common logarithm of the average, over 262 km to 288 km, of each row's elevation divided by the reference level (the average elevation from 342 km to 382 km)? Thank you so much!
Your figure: 0.0990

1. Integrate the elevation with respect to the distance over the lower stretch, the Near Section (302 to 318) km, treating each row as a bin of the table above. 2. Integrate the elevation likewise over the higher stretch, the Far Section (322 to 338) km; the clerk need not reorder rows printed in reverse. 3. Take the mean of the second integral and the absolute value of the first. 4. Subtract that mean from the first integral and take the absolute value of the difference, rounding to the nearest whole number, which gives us 2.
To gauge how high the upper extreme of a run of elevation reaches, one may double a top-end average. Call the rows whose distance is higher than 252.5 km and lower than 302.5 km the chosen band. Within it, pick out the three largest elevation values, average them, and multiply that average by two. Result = 145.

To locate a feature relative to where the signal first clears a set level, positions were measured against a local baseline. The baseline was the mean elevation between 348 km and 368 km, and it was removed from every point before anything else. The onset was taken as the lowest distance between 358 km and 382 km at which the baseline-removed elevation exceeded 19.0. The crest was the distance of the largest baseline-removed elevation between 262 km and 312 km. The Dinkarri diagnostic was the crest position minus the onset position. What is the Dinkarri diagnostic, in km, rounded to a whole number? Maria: -90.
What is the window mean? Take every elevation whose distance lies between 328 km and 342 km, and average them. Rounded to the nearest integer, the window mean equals 71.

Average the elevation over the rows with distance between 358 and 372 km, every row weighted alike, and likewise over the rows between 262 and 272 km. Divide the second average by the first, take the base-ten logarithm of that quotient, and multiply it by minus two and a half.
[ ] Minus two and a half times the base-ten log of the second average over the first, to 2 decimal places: -0.51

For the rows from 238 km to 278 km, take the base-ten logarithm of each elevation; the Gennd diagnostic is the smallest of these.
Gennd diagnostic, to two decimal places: 1.77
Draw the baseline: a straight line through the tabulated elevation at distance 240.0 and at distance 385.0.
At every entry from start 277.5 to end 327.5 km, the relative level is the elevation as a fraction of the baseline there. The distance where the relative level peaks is 290.0 km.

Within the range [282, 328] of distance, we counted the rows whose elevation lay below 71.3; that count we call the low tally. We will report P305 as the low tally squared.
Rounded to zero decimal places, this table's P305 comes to 16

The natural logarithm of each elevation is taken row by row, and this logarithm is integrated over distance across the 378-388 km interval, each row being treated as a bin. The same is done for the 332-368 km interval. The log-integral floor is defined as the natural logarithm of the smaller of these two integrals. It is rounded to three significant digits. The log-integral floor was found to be 3.75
